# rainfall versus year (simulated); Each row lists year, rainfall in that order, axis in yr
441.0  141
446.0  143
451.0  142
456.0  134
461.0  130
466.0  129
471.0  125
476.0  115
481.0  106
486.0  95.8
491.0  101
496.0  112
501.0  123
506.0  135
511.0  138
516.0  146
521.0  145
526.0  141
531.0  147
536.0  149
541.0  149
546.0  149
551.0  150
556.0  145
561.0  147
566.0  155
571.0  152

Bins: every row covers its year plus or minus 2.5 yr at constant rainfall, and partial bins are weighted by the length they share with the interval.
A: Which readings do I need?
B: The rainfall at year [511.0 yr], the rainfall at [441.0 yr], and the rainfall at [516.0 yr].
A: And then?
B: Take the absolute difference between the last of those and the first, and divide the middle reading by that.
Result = 18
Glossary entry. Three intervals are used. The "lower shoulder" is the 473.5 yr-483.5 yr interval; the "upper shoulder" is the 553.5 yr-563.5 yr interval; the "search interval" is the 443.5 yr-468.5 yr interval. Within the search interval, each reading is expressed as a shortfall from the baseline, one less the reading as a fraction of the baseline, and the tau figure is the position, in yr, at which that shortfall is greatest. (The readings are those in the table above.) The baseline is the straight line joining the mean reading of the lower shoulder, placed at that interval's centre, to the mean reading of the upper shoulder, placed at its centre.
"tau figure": 466.0 yr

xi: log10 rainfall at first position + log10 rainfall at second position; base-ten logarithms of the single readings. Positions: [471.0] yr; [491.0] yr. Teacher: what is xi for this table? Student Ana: 4.101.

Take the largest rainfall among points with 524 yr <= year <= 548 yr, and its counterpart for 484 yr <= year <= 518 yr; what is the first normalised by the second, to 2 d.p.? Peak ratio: 1.02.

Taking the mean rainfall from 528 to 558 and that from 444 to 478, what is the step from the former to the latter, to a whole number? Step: -17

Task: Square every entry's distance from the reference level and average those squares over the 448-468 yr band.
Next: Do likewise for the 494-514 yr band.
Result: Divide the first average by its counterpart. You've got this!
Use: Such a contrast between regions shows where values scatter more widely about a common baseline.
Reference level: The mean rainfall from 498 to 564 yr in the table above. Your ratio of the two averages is 0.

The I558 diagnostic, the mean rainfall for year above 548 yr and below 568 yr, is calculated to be 149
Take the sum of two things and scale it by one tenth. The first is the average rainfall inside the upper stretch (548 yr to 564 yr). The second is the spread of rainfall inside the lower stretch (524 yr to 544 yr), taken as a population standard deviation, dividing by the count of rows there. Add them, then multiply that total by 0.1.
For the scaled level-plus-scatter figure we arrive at 15.1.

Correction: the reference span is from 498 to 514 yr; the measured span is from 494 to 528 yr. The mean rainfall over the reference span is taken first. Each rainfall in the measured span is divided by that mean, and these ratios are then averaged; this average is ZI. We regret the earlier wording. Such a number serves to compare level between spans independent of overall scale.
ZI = 1.02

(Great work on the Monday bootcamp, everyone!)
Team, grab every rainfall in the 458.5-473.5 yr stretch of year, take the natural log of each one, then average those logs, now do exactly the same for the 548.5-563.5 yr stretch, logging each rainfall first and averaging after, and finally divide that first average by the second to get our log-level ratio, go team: 0.97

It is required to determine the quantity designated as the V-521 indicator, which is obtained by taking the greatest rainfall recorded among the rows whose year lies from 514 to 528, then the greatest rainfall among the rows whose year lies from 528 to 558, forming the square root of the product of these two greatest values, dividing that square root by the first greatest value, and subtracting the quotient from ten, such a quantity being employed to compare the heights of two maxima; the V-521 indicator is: 8.99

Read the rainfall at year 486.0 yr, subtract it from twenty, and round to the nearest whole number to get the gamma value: -76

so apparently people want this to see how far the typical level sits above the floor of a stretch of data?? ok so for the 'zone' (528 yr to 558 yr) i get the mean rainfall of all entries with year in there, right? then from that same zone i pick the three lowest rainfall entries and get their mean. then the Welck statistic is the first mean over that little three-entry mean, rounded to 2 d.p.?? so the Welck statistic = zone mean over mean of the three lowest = 1.01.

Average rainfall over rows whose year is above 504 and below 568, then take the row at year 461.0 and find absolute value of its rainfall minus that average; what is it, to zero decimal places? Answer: 16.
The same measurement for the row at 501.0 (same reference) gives 23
